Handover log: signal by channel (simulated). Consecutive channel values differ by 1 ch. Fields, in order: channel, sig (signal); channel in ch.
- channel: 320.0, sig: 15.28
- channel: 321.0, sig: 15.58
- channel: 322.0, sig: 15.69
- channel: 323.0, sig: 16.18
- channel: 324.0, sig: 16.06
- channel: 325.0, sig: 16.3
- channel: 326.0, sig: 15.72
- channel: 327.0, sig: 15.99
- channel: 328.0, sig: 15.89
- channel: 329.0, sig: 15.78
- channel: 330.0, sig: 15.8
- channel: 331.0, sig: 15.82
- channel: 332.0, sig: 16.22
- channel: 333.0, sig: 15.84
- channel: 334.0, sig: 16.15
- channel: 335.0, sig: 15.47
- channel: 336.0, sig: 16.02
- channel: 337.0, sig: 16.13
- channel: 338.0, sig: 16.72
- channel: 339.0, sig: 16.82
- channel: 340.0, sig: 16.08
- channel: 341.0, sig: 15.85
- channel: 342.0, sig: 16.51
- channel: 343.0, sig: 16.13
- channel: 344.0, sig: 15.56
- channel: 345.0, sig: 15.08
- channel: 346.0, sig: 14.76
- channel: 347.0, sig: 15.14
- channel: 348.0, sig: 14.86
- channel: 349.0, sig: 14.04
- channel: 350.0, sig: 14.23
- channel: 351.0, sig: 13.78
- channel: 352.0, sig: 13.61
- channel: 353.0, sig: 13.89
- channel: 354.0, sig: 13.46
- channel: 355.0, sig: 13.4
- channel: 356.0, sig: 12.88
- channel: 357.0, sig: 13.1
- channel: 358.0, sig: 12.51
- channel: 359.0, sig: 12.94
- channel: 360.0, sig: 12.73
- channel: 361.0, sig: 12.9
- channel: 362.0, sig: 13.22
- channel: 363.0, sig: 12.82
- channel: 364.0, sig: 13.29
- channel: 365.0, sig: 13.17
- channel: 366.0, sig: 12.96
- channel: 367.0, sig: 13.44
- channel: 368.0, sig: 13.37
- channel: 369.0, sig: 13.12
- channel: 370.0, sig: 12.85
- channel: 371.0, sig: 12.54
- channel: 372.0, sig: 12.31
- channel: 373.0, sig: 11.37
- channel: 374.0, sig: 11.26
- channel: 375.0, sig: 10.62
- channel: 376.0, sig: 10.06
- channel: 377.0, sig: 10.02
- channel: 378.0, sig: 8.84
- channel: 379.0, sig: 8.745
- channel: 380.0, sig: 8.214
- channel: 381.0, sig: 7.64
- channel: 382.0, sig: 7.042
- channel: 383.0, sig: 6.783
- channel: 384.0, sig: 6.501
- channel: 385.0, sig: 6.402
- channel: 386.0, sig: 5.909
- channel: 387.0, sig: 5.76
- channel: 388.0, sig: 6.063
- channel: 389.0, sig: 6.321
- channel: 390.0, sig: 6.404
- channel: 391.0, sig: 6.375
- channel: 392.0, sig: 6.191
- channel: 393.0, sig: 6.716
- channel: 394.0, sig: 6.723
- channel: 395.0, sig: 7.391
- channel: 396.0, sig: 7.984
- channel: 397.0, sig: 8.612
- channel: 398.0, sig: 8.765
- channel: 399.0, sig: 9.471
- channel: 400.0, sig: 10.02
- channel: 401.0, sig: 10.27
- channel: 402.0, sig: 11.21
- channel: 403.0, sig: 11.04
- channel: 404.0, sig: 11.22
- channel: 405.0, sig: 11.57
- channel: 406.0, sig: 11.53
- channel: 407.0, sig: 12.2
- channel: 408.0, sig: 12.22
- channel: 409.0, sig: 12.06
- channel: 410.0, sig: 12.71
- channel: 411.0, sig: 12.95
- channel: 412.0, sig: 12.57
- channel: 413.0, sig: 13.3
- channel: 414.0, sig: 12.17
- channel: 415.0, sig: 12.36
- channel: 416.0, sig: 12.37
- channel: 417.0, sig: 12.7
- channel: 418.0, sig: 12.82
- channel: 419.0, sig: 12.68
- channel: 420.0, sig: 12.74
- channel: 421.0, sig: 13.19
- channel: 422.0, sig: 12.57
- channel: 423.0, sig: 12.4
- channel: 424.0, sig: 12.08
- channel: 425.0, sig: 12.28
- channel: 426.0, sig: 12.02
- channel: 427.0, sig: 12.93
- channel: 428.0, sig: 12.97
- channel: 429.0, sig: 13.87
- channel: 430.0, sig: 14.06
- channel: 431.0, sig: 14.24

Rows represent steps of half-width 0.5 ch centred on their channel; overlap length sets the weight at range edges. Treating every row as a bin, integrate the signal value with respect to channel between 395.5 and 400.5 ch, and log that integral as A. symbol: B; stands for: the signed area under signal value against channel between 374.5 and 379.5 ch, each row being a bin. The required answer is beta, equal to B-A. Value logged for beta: 3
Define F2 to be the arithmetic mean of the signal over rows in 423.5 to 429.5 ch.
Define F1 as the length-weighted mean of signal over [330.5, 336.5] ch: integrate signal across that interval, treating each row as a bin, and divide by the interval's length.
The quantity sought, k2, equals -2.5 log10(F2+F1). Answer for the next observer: -3.64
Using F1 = 16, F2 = 12.7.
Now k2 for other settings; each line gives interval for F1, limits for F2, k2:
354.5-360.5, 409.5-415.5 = -3.52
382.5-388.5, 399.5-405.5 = -3.08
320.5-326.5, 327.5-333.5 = -3.76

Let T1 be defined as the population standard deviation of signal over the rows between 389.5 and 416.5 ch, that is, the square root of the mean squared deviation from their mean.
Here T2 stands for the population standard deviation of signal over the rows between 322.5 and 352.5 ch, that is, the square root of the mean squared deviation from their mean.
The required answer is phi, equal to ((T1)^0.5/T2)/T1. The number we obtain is 0.80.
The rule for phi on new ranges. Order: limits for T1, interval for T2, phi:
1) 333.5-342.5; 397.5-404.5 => 1.80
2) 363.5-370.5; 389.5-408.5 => 1.06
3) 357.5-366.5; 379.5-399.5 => 2.01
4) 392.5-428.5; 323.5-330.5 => 3.93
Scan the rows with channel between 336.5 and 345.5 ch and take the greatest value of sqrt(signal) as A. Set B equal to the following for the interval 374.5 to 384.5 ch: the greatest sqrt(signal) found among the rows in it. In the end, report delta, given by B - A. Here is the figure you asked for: -0.84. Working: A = 4.10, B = 3.3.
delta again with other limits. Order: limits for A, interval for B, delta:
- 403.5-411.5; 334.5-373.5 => 0.50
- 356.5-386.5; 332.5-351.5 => 0.44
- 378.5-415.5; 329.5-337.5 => 0.38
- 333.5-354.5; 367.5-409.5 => -0.44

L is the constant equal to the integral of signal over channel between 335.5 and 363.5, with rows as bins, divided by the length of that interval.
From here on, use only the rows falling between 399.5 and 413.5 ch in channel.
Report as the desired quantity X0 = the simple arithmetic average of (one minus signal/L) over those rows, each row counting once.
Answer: 0.19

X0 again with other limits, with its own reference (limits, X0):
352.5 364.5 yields 0.10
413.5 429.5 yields 0.13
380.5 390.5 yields 0.55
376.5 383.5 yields 0.43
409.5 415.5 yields 0.12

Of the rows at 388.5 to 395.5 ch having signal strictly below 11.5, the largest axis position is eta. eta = 395.0 ch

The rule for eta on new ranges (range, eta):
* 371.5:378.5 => 378.0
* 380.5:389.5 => 389.0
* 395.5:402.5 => 402.0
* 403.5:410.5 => 404.0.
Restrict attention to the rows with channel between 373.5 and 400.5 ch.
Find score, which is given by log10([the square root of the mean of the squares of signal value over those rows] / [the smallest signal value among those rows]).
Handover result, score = 0.14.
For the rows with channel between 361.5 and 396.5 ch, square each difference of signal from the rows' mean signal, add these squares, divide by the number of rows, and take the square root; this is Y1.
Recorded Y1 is 2.85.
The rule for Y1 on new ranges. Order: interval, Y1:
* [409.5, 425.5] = 0.33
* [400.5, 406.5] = 0.43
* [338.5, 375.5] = 1.44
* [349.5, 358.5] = 0.50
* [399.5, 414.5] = 0.91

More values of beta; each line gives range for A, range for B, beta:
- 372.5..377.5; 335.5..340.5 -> 28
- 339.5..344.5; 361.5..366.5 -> -15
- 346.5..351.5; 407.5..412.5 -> -10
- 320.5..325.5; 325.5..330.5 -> -1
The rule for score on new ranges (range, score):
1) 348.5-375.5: 0.09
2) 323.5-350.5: 0.05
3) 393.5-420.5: 0.23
